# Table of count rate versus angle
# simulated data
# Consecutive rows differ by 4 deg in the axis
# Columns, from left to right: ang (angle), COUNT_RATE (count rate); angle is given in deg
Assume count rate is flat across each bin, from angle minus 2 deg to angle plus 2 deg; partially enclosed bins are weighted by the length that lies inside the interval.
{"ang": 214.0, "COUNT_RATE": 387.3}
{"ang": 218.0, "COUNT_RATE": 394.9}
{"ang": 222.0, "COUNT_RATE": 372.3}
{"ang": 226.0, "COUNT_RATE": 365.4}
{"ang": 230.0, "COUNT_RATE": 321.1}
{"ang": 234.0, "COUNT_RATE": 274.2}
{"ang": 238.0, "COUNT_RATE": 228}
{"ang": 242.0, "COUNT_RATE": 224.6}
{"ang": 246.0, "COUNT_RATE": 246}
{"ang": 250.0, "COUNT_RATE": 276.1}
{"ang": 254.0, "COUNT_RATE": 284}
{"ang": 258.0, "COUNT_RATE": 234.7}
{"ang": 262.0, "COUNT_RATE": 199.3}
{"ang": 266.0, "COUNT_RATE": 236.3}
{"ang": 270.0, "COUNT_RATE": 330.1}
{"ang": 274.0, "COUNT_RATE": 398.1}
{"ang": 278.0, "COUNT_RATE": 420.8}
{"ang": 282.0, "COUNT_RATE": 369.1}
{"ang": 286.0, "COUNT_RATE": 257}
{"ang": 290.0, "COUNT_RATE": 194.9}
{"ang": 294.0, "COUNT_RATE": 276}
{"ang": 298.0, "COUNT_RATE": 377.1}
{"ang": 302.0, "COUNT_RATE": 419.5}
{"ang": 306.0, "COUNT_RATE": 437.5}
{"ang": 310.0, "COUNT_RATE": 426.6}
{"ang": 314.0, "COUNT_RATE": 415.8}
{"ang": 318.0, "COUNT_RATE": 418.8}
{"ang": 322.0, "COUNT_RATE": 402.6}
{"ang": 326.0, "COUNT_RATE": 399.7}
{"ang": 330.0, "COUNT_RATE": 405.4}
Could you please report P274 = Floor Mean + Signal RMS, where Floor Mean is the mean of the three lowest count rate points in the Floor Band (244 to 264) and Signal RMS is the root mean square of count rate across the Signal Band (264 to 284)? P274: 583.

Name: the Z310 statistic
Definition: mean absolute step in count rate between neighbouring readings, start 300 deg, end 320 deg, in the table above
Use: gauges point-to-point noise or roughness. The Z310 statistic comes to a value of 11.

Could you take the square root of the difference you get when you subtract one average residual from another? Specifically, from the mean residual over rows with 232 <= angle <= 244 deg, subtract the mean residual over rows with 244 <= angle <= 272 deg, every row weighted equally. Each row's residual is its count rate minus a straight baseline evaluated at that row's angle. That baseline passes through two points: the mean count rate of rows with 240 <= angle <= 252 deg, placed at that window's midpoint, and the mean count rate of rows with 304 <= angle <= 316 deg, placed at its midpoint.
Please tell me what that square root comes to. 6.3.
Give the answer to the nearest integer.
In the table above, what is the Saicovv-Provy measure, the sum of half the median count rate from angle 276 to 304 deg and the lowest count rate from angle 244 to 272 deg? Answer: 384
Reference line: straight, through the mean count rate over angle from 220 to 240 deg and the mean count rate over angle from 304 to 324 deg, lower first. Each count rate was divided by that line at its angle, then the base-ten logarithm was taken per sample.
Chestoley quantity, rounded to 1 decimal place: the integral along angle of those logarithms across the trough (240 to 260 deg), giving -2.5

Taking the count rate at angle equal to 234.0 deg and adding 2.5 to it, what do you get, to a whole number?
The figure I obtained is 277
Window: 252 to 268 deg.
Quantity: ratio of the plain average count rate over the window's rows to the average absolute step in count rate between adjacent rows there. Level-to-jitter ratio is 5.9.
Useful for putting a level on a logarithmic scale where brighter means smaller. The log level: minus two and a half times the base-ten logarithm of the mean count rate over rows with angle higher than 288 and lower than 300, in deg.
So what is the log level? -6.13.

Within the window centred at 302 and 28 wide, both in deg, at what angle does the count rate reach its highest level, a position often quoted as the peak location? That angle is 306.0 deg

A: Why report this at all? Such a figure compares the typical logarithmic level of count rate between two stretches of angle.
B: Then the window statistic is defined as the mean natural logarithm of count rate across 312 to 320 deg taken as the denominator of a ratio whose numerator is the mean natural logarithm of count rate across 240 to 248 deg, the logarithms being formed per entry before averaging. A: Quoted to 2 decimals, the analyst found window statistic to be 0.90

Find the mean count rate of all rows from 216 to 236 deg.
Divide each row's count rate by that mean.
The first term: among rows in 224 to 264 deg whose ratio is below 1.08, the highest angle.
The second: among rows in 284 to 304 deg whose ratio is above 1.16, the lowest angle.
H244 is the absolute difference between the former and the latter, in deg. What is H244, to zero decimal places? 40 deg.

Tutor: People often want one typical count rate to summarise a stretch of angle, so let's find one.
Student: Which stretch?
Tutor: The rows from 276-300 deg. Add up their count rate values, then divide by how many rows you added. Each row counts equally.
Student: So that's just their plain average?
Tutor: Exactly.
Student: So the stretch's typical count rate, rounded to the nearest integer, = 316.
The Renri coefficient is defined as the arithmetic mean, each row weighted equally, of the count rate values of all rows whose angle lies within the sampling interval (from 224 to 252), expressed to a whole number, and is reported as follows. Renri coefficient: 276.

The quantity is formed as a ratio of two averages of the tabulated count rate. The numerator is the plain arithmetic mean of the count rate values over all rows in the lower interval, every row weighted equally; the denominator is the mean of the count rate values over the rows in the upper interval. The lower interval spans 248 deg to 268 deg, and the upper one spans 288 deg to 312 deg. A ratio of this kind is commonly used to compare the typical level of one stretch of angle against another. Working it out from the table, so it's 0.69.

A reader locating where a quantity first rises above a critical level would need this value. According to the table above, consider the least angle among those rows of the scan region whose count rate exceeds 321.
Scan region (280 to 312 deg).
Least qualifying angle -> 282.0 deg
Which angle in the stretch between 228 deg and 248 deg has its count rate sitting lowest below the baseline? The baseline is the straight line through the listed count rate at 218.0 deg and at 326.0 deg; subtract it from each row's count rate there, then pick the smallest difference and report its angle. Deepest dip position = 242.0 deg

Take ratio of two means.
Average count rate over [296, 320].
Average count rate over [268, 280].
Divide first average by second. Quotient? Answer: 1.1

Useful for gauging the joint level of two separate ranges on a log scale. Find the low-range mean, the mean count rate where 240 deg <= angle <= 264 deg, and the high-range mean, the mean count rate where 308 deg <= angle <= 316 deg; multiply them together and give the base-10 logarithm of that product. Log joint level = 5.01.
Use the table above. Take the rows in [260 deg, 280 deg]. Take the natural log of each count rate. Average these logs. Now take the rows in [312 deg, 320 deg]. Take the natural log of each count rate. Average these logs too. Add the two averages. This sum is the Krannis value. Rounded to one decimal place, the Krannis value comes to 11.8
